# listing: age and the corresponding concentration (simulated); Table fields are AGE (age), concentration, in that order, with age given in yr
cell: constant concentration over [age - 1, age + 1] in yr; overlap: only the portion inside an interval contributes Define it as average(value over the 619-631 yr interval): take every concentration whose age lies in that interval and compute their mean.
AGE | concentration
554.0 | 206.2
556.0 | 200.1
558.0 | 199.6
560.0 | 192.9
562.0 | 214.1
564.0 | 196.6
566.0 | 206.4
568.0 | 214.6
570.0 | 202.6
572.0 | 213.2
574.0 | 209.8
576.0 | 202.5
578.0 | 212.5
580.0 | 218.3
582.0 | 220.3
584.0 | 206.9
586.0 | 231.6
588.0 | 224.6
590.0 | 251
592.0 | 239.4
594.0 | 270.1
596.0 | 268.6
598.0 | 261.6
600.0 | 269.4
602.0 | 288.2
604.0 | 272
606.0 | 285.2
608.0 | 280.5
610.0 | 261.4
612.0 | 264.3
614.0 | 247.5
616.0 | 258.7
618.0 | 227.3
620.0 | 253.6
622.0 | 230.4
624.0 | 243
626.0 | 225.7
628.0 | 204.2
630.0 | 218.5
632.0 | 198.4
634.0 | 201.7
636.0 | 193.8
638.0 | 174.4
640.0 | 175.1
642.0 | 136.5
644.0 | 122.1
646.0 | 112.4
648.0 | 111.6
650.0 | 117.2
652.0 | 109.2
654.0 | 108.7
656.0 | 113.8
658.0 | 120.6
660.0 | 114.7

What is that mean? 229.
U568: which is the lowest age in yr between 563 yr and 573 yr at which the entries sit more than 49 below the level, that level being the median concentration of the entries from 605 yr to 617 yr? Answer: 564.0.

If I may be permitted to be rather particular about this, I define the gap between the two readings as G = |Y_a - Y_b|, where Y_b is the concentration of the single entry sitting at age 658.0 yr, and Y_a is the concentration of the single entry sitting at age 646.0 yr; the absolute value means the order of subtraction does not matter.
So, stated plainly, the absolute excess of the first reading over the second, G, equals 8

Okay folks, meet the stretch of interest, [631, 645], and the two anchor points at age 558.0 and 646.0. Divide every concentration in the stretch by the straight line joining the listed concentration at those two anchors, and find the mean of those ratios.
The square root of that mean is 1.19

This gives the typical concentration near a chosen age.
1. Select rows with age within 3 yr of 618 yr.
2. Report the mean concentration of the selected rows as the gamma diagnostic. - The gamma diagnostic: 247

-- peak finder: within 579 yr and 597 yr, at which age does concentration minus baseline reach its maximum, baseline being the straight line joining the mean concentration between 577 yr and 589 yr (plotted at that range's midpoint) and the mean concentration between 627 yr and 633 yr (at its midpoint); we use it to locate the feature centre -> 594.0 yr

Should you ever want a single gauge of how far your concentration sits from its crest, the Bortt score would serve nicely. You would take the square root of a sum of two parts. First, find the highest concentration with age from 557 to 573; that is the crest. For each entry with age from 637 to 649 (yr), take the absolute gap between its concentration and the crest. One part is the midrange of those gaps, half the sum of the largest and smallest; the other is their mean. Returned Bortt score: 12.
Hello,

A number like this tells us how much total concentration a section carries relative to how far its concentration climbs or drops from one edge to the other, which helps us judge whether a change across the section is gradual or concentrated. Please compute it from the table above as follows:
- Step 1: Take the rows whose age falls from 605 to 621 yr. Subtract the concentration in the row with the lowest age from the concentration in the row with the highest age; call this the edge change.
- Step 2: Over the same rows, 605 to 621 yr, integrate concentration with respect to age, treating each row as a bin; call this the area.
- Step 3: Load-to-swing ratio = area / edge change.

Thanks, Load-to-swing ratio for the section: -132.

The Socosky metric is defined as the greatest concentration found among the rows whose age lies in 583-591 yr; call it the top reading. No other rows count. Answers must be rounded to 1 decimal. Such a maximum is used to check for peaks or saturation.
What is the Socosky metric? 251.0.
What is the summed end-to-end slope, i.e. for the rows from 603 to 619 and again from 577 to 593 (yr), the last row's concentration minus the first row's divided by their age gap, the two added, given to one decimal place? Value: -1.3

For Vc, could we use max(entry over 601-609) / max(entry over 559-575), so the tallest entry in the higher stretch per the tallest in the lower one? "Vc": 1.3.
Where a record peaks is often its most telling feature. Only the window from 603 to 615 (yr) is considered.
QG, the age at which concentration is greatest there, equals 606.0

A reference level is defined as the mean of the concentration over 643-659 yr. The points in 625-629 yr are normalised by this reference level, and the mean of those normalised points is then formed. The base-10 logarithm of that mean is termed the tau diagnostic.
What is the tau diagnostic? 0.27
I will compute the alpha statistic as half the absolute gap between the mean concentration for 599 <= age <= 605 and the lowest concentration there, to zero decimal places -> 4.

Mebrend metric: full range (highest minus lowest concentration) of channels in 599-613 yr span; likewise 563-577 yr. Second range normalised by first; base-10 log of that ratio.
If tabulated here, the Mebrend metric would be -0.17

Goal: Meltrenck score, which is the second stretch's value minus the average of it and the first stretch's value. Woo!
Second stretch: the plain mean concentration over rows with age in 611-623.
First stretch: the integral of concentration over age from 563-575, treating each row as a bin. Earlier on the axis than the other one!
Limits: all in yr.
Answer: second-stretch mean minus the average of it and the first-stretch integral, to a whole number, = -1120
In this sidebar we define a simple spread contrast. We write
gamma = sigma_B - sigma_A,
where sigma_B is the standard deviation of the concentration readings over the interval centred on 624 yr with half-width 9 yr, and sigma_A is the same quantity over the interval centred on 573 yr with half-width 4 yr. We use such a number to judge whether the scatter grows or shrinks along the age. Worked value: 15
